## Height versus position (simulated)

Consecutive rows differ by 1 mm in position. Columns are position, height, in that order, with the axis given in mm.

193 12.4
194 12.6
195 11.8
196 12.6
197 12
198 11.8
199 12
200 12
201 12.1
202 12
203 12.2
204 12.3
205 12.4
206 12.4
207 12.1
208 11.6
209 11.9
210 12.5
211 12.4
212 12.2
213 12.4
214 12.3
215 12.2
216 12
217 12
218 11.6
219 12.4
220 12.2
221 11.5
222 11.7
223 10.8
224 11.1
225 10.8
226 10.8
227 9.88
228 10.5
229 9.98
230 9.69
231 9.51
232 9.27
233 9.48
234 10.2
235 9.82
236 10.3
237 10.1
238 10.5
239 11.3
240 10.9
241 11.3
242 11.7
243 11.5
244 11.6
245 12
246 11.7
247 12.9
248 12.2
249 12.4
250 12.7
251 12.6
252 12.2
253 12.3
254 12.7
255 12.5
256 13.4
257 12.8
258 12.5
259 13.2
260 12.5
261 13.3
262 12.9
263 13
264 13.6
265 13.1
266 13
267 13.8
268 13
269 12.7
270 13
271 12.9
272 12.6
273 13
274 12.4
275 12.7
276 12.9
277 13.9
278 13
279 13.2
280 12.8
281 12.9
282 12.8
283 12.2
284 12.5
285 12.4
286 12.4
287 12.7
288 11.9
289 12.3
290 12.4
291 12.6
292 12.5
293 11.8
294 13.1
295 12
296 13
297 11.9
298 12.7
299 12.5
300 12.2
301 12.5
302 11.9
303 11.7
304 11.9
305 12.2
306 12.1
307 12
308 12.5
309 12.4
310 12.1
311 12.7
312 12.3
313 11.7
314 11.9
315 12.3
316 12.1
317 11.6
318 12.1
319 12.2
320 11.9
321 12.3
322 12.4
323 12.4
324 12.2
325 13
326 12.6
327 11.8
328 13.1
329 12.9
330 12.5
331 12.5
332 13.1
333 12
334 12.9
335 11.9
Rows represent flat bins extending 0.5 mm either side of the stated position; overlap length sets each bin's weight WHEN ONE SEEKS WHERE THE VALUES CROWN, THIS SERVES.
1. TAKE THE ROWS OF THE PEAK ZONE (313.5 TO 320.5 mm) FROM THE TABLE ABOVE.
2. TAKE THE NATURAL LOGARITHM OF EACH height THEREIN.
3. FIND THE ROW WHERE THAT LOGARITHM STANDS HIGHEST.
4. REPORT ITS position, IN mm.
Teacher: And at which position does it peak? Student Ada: 315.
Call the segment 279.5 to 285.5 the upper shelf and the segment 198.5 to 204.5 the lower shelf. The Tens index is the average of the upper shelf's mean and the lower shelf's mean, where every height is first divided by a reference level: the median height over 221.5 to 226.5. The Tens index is 1.14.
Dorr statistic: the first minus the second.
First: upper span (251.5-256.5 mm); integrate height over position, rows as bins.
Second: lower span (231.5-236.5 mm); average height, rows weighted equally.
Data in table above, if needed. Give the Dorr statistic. 53.3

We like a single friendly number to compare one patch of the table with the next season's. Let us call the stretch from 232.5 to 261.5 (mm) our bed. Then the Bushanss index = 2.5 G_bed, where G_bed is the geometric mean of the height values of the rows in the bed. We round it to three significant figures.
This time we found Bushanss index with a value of 29.4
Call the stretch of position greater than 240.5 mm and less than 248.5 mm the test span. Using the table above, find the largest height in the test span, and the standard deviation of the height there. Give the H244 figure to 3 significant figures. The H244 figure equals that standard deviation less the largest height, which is -12.4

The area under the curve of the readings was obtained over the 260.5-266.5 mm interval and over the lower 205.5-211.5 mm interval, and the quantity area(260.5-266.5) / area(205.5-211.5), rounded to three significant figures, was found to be 1.08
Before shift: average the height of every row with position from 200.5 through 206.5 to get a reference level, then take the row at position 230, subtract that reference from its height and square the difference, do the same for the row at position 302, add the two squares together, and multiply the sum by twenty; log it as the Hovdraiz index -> 132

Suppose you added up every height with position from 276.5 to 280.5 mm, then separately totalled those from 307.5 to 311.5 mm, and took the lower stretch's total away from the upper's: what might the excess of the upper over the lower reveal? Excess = -3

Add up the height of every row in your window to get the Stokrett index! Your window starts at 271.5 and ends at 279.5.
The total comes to 104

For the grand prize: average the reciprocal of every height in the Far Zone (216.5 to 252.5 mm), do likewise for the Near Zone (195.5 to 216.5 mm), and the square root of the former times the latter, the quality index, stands 0.0863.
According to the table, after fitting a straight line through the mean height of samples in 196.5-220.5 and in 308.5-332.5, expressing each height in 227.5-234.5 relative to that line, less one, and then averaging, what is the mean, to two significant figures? -0.19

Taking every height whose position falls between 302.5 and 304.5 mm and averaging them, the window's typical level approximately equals 11.8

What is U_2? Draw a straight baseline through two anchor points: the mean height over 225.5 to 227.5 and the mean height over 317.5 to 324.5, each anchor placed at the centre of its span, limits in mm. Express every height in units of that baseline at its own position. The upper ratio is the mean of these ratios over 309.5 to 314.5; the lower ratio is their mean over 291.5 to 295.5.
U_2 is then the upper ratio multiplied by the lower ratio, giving 1.07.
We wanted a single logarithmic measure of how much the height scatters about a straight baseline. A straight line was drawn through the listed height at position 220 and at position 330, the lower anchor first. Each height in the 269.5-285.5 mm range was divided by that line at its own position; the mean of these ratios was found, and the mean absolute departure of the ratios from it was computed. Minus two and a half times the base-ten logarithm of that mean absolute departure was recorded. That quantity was 4.11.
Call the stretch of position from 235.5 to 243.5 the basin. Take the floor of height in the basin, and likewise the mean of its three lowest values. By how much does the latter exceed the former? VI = 0.200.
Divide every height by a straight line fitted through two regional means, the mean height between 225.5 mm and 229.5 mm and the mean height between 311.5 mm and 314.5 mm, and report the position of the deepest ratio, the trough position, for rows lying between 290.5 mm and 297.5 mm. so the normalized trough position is 293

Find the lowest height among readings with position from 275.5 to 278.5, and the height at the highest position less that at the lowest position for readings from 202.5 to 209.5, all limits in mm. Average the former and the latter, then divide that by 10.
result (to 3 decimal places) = 0.630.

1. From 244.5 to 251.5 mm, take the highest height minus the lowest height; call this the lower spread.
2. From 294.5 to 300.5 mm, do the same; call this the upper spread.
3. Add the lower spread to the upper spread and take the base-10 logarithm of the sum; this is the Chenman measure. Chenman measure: 0.36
